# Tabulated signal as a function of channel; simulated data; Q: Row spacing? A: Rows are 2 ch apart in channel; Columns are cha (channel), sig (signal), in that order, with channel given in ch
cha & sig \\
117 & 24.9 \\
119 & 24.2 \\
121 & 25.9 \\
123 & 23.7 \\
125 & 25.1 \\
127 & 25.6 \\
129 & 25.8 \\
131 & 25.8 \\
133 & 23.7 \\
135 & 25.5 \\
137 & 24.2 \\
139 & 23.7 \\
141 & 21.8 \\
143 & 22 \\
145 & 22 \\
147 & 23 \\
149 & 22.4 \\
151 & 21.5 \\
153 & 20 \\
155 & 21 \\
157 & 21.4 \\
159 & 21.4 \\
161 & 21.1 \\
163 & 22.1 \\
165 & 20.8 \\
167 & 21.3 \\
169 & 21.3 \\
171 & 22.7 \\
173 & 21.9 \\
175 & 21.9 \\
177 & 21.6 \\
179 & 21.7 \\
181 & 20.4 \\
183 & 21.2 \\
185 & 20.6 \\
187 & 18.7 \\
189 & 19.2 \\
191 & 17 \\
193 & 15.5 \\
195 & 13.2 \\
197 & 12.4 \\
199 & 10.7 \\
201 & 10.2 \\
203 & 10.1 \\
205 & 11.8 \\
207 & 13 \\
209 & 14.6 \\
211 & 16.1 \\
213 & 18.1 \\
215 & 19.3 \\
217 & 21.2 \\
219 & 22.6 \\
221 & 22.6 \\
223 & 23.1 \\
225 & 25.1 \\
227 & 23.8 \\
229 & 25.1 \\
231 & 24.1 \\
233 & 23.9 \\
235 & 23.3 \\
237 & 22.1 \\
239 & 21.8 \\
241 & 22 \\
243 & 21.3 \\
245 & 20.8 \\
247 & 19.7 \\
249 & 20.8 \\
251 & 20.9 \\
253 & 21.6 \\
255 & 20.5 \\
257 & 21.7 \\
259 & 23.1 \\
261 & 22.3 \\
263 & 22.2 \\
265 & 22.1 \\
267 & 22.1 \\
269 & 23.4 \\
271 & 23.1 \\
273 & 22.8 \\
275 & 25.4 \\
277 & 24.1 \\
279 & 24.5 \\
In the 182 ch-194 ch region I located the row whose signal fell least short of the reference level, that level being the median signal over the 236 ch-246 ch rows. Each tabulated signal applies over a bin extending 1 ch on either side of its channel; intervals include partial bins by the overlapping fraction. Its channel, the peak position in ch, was 183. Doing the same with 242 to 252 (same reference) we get 243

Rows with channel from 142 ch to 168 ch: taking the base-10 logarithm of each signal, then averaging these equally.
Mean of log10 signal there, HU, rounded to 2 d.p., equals 1.33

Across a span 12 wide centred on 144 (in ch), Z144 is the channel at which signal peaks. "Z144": 139 ch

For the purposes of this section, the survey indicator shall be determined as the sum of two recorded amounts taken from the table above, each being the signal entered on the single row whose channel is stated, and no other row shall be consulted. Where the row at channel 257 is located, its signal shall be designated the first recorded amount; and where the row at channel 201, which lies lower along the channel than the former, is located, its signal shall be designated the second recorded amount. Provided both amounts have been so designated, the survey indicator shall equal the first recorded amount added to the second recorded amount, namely 32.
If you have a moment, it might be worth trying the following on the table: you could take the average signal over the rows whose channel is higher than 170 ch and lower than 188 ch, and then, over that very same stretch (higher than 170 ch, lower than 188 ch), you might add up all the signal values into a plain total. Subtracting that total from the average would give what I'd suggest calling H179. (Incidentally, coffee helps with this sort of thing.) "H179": -170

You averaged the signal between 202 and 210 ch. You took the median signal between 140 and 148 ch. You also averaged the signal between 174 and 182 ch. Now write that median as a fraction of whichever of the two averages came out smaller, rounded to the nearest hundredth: 1.78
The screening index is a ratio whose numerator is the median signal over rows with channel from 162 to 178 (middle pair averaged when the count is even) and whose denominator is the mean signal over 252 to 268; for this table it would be 0.99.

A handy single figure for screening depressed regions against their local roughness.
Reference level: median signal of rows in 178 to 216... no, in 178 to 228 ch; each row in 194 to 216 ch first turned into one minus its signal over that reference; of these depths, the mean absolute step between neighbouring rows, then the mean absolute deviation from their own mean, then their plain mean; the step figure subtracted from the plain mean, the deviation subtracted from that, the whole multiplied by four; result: 0.3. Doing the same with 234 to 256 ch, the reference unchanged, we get -0.9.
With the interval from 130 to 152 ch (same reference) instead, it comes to -1.5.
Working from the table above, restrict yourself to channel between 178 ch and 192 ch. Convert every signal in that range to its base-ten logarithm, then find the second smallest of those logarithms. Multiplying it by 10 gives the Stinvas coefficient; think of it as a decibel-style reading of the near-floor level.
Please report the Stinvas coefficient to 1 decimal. 12.7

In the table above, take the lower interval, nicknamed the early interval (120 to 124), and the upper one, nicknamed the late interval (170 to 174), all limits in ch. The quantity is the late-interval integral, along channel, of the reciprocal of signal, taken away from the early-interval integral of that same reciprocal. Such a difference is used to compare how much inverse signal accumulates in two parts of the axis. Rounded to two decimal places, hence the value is -0.02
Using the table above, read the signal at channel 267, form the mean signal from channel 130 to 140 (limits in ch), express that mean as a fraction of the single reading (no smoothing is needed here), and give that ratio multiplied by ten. 11.1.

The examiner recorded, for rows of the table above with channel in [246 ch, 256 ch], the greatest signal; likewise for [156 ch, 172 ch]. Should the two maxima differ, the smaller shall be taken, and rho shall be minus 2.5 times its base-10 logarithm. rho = -3.34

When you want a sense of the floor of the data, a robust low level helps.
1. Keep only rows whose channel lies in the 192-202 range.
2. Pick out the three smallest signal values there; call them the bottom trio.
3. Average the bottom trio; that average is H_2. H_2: 11.1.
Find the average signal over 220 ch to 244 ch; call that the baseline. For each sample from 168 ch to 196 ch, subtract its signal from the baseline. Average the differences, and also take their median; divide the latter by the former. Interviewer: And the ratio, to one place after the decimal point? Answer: 0.7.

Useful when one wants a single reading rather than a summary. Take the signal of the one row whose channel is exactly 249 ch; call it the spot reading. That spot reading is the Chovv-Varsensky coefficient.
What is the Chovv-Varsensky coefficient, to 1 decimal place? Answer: 20.8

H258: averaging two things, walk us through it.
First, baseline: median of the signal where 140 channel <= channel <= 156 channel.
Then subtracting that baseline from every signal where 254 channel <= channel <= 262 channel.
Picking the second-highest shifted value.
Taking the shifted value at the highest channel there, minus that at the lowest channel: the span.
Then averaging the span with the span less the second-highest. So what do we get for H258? 1.6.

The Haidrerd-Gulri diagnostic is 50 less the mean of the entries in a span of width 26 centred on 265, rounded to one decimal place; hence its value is 27.4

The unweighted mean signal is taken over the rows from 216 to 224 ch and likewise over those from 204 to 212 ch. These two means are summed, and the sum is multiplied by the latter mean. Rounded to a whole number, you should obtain 503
